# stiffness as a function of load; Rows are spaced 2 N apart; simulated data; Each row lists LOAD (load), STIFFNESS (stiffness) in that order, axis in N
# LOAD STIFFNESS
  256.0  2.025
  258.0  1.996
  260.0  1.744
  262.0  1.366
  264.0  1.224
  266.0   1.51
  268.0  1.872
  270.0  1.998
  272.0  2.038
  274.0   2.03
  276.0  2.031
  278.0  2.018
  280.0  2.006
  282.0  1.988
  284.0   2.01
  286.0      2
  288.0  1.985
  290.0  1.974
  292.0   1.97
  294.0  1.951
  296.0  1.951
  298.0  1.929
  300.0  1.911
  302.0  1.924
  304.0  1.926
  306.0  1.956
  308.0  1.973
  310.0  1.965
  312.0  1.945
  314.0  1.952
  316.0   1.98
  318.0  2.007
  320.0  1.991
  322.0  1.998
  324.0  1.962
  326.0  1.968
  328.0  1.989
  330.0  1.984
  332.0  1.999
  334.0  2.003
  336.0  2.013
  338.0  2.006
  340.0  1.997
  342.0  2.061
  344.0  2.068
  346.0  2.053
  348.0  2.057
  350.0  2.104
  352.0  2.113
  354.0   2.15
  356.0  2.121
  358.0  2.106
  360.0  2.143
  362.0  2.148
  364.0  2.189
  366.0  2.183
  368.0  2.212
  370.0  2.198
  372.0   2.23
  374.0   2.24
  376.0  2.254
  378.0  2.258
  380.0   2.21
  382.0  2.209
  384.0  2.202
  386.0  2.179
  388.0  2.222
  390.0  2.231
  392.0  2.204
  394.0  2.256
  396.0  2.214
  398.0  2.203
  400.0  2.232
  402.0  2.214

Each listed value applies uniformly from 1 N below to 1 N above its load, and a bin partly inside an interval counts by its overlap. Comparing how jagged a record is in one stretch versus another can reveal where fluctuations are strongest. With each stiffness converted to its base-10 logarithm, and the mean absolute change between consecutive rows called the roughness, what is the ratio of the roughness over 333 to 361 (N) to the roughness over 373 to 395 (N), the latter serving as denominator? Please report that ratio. 1.0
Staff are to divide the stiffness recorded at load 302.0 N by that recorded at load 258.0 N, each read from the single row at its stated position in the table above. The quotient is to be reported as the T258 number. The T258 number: 0.96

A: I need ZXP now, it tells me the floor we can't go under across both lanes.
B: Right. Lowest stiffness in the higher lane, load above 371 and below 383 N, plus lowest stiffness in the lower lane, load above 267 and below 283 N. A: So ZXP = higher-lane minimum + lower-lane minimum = 4.08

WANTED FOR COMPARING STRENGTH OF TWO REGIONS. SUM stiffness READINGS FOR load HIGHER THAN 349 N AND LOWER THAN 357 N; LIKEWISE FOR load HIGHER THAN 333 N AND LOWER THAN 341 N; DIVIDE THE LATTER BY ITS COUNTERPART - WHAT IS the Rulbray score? 0.94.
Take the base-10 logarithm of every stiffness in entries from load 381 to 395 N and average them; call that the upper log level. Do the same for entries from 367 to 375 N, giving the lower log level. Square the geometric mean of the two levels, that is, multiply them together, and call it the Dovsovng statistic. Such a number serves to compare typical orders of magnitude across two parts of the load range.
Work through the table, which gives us 0.12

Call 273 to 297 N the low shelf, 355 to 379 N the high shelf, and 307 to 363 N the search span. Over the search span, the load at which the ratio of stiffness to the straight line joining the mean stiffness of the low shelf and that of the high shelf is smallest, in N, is 340.0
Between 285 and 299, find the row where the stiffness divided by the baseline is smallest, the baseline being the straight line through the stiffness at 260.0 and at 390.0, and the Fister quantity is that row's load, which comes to 298.0 N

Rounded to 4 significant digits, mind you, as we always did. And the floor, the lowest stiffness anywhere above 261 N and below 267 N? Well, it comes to 1.224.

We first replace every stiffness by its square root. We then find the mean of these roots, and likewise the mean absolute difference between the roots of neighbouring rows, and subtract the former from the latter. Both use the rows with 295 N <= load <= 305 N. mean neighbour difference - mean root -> -1.38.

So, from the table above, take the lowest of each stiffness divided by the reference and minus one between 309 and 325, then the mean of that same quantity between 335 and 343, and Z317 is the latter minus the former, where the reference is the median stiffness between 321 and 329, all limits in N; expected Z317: 0.04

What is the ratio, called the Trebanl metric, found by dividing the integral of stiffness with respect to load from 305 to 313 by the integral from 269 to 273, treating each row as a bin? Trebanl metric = 1.94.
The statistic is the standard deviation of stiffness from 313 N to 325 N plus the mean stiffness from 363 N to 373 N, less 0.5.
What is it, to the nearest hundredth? 1.72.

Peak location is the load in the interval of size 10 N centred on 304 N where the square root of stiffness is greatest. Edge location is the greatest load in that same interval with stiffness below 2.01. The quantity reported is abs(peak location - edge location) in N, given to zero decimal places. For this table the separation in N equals 0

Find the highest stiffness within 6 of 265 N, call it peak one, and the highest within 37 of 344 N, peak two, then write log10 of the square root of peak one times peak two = 0.327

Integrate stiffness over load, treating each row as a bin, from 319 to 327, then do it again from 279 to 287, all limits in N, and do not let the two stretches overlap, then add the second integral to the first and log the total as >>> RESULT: 31.8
